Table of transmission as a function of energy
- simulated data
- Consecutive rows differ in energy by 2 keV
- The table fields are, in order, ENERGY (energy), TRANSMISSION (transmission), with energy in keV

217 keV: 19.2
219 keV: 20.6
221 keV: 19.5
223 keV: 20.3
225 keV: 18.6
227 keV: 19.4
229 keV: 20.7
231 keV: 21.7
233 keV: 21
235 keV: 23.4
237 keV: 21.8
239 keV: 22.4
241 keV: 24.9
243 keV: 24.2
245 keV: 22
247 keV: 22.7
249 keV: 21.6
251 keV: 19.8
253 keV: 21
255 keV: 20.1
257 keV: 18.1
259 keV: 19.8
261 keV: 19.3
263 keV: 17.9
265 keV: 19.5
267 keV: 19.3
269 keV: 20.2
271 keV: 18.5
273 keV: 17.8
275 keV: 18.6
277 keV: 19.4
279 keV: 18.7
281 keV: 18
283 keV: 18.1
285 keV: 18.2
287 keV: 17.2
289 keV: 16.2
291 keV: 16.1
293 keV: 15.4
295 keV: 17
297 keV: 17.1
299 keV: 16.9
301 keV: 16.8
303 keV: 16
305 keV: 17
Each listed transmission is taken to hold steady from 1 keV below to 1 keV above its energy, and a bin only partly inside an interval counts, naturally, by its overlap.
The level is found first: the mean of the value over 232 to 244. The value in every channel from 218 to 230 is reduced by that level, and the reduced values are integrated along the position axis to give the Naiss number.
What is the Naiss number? -37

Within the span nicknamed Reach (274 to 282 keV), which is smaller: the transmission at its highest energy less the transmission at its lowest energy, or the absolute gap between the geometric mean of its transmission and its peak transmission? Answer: -0.6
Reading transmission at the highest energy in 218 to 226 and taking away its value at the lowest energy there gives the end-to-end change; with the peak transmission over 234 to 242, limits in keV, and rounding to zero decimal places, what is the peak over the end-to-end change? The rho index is -12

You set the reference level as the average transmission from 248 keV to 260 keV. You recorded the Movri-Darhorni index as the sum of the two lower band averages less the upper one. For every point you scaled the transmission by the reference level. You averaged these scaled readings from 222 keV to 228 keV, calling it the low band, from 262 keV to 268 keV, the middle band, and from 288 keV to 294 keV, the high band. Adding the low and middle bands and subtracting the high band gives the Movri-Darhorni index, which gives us 1.12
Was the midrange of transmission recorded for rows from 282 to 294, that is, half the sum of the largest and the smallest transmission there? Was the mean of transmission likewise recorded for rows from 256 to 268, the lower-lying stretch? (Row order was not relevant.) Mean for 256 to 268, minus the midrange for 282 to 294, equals 2.2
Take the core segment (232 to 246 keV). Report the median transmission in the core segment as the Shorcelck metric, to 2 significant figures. 22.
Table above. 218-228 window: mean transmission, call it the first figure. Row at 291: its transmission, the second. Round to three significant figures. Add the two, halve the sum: 17.9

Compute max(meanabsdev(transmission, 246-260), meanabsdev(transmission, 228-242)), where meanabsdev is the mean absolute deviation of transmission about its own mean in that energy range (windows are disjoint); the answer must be 1.13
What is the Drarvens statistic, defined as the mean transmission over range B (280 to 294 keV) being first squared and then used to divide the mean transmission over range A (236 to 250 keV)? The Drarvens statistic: 0.0786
